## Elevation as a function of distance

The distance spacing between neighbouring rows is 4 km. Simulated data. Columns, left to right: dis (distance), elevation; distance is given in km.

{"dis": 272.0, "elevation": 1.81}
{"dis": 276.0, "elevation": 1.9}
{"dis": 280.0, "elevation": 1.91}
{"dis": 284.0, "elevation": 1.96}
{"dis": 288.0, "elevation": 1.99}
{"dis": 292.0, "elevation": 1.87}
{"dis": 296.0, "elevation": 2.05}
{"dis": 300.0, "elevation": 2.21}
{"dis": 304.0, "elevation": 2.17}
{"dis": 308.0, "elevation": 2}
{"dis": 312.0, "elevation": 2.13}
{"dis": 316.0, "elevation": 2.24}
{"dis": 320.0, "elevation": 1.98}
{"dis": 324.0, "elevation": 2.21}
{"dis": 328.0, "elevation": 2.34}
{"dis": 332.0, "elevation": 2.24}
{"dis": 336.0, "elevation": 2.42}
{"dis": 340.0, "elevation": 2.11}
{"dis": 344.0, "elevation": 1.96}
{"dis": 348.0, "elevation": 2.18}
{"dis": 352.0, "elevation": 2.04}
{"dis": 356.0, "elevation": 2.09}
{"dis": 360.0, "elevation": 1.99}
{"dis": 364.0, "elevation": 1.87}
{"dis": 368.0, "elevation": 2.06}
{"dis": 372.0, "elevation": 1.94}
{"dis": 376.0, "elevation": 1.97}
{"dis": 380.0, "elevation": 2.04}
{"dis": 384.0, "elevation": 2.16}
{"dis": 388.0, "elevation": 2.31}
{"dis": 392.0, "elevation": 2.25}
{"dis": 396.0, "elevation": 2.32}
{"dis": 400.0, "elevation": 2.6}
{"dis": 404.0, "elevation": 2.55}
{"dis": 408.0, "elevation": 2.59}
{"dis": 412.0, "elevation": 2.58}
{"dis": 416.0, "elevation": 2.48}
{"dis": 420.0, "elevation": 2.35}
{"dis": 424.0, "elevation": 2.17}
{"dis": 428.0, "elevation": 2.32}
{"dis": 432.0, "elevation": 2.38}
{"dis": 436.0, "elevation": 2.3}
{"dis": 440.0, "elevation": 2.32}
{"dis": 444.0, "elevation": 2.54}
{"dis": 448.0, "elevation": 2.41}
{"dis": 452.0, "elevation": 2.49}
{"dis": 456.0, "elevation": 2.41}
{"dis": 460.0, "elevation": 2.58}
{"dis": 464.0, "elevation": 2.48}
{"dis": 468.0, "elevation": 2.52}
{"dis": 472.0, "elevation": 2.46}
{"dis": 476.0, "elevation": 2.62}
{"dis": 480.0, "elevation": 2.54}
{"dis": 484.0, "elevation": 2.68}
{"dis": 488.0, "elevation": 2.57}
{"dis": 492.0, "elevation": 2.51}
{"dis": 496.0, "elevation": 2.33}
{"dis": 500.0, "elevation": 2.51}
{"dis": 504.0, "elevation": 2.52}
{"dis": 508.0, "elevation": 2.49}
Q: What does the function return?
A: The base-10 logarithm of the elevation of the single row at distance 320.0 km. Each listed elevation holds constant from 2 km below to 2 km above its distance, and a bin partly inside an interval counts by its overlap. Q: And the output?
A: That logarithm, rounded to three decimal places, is 0.297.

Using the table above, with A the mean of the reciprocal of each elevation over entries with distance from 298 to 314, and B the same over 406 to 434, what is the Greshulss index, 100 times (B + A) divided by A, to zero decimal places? 188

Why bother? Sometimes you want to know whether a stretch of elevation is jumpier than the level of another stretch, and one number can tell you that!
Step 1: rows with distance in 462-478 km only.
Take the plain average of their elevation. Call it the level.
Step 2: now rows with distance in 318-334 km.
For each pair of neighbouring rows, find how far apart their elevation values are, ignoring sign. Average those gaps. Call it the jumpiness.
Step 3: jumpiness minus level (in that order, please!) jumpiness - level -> -2.37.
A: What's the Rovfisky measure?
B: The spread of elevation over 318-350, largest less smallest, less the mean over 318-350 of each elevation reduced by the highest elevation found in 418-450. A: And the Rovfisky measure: 0.8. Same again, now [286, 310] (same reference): 0.8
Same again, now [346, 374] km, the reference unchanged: 0.8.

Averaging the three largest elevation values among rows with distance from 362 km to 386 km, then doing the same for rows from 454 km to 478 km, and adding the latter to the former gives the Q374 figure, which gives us 4.66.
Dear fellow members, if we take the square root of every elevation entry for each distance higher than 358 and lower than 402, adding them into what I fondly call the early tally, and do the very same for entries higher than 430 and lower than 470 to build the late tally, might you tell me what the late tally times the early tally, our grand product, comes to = 251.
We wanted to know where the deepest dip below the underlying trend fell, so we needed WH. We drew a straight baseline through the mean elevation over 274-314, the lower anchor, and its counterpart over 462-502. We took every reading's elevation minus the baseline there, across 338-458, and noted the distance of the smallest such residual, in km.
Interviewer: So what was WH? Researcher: 364.0 km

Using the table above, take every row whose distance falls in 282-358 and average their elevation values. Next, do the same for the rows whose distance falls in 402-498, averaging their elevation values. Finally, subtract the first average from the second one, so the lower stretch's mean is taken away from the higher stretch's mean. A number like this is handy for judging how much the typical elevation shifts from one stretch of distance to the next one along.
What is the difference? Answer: 0.35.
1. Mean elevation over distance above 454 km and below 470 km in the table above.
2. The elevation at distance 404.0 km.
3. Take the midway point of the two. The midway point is 2.52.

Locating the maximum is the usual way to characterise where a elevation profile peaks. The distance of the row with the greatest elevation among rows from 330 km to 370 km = 336.0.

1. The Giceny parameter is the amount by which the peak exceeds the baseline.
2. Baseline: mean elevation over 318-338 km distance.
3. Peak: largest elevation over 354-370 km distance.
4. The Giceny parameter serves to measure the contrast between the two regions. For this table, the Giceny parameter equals -0.1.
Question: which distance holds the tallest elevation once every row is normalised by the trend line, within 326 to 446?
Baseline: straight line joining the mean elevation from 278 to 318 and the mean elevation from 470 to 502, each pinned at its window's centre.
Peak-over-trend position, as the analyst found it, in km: 336.0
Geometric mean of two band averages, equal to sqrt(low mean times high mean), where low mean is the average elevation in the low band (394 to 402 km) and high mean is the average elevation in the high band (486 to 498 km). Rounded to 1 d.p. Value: 2.5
